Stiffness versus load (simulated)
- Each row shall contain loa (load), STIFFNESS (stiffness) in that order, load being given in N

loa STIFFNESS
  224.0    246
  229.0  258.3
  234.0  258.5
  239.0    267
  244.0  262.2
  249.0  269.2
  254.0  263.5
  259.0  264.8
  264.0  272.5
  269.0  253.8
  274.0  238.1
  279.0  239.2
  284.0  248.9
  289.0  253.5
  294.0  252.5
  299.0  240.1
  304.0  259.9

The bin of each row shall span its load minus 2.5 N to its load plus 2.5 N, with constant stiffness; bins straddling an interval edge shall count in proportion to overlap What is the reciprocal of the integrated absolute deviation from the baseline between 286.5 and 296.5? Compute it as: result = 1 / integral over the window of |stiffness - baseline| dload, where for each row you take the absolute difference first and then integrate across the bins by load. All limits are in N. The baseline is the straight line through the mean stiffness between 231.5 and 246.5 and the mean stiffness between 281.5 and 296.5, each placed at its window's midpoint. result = 0.052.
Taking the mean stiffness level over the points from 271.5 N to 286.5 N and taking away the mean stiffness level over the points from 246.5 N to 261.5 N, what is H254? -24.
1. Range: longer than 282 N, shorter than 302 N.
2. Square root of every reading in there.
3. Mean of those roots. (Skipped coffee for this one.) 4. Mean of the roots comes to 15.8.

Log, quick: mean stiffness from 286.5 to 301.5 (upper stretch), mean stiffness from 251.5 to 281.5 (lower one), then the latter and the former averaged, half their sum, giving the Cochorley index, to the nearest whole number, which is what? 252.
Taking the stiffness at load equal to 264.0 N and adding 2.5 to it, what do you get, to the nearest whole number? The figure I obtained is 275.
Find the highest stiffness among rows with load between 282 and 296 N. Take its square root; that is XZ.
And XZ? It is 15.9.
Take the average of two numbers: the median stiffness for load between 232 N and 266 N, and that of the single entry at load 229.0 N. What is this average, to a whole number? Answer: 262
